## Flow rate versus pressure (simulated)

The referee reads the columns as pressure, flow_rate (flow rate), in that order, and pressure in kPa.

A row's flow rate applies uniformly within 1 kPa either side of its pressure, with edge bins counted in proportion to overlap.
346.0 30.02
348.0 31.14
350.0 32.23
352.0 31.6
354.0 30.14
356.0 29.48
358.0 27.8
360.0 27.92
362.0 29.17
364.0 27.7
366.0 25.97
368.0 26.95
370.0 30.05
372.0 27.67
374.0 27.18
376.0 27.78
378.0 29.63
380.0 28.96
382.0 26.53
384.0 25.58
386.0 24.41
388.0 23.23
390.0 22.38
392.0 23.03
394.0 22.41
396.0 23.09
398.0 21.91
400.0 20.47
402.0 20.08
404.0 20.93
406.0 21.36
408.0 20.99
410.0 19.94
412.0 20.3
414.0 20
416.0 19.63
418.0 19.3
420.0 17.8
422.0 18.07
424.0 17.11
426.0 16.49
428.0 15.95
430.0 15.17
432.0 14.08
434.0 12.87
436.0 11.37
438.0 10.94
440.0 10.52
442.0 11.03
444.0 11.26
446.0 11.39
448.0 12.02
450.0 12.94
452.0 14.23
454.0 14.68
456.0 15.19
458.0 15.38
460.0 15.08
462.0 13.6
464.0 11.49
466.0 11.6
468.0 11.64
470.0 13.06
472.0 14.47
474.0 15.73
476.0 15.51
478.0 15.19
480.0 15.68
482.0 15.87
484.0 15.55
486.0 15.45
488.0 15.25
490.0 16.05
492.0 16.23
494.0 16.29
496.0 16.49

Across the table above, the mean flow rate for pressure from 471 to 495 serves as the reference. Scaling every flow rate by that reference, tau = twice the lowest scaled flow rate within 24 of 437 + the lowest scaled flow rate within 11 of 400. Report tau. 2.63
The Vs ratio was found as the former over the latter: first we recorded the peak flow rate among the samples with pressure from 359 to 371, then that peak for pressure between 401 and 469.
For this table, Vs 1.41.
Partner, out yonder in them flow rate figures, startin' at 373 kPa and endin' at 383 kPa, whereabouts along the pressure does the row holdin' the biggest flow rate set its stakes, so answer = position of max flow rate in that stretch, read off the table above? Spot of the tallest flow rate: 378.0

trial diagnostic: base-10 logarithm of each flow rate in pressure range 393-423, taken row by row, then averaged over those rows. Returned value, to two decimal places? 1.31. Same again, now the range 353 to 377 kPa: 1.45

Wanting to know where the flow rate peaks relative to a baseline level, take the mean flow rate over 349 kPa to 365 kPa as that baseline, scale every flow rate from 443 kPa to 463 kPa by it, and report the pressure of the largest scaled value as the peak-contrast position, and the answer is 458.0 kPa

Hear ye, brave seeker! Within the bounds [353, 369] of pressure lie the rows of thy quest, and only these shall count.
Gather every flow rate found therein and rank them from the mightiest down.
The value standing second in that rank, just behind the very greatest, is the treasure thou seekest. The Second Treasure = 29.48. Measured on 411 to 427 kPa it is 20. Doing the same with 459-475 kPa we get 15.08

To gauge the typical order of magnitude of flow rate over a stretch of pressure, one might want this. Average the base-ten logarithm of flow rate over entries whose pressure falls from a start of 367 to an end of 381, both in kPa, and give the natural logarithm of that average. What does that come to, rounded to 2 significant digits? 0.37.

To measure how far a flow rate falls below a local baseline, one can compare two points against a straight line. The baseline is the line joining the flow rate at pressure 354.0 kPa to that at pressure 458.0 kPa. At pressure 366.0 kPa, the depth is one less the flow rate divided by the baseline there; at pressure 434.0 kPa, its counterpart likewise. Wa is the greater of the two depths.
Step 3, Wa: 0.31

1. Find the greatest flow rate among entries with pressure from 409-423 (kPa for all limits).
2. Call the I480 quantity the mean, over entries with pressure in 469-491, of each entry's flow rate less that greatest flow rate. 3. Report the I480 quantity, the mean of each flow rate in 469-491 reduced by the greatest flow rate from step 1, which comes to -5.0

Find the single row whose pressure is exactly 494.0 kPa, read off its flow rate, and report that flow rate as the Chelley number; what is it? 16.29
